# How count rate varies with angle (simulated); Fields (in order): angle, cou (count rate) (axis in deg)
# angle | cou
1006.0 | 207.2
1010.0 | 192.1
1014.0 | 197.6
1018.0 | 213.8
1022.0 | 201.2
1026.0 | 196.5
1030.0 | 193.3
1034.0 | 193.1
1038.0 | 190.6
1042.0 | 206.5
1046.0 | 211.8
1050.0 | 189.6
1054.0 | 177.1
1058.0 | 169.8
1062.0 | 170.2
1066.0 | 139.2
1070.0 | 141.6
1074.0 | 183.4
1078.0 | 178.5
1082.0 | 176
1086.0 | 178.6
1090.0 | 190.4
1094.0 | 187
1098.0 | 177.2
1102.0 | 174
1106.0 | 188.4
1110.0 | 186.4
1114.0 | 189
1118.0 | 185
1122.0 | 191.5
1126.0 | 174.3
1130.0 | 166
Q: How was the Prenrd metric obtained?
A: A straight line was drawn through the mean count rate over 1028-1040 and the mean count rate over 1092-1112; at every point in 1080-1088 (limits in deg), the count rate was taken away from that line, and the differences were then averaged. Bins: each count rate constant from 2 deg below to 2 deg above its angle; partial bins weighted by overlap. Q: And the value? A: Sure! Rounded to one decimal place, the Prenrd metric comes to 7.9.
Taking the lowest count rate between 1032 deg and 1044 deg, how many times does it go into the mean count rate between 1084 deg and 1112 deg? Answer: 0.96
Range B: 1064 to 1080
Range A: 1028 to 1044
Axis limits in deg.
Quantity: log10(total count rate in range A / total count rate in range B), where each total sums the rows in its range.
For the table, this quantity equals 0.09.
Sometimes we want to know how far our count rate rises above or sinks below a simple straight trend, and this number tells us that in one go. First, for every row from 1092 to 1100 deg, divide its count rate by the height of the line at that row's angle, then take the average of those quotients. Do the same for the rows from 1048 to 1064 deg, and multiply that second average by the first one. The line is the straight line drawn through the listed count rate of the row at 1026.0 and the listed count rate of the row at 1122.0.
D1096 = 0.86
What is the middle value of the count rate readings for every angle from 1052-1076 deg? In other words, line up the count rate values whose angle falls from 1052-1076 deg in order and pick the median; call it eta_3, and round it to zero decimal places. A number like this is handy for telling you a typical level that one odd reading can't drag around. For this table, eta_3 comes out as 170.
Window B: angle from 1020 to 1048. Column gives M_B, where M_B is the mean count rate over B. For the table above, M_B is 199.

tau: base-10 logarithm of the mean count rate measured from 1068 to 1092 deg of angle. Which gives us 2.24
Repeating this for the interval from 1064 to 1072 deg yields 2.15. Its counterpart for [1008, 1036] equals 2.30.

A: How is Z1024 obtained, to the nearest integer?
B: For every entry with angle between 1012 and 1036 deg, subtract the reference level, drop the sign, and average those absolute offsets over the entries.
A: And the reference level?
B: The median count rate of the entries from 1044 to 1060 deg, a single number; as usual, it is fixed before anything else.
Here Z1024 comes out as 16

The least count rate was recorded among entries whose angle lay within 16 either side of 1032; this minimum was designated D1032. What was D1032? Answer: 190.6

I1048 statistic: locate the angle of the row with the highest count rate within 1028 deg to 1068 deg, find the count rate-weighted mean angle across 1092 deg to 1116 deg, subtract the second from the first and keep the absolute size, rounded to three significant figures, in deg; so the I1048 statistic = 58.1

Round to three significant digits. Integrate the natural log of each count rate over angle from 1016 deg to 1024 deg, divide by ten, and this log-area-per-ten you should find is 4.27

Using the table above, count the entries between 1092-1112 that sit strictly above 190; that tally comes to 0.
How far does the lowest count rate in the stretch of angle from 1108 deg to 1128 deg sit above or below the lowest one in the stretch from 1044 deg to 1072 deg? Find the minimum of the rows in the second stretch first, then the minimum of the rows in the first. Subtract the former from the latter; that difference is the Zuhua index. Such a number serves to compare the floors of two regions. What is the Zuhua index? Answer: 35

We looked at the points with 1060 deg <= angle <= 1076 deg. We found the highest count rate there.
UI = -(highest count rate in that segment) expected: -183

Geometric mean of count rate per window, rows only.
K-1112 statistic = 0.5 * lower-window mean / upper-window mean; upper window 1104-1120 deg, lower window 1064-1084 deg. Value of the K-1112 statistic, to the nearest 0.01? 0.43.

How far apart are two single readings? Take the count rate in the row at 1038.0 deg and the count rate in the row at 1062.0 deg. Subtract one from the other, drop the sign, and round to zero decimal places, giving 20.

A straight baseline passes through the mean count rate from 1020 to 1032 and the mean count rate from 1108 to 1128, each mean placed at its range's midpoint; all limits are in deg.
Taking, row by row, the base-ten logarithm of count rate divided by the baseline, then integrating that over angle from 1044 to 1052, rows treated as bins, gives 0.11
